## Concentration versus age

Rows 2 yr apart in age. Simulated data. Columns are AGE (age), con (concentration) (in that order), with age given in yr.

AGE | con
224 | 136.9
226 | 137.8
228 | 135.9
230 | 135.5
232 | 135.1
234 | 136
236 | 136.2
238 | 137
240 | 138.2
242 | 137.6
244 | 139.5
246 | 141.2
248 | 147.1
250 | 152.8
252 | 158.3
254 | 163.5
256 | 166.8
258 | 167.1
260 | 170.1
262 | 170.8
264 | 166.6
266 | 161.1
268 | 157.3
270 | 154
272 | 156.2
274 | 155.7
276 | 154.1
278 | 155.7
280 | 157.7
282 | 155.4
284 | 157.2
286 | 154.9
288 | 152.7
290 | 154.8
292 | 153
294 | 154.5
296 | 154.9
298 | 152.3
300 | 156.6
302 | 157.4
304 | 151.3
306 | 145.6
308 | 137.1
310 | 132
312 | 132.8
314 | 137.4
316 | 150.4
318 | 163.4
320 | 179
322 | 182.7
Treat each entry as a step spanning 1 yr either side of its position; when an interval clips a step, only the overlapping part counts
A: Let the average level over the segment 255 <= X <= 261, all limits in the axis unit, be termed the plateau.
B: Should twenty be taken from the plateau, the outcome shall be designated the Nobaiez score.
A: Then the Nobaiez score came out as 148.0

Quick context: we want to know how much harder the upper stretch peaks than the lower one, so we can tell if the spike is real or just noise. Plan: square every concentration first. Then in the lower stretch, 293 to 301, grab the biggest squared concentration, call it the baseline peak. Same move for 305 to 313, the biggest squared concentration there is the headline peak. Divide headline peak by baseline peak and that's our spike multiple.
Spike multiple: 0.86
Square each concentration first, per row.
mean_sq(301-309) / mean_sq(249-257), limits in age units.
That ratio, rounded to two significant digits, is 0.85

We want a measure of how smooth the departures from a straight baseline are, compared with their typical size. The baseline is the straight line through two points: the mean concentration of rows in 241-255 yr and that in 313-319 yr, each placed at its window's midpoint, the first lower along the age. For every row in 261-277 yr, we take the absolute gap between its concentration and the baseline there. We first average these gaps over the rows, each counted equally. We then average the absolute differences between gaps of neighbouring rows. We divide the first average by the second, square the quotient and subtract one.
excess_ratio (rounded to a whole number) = 10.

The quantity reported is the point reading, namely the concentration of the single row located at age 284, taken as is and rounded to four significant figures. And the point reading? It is 157.2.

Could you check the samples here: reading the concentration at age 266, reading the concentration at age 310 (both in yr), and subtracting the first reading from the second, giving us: -29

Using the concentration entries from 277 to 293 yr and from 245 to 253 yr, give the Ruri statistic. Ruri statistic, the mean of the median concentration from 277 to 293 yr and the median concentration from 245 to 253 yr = 153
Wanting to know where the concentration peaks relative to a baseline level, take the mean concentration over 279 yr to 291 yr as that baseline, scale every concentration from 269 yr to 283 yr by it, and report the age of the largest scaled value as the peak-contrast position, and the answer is 280 yr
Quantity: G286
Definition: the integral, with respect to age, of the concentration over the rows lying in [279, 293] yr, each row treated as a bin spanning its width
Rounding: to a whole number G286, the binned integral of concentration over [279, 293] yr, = 2171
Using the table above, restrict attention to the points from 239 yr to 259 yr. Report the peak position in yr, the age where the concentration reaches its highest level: 258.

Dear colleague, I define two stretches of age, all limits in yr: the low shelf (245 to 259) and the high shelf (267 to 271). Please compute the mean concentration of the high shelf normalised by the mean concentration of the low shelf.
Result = 0.99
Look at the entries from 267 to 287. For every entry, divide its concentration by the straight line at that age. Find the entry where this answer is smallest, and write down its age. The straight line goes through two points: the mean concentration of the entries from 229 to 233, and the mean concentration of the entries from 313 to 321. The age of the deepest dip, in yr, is 286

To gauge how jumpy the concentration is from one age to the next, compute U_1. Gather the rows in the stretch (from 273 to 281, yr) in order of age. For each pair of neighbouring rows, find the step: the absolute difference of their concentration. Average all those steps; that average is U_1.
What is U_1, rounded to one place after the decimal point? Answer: 1.7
